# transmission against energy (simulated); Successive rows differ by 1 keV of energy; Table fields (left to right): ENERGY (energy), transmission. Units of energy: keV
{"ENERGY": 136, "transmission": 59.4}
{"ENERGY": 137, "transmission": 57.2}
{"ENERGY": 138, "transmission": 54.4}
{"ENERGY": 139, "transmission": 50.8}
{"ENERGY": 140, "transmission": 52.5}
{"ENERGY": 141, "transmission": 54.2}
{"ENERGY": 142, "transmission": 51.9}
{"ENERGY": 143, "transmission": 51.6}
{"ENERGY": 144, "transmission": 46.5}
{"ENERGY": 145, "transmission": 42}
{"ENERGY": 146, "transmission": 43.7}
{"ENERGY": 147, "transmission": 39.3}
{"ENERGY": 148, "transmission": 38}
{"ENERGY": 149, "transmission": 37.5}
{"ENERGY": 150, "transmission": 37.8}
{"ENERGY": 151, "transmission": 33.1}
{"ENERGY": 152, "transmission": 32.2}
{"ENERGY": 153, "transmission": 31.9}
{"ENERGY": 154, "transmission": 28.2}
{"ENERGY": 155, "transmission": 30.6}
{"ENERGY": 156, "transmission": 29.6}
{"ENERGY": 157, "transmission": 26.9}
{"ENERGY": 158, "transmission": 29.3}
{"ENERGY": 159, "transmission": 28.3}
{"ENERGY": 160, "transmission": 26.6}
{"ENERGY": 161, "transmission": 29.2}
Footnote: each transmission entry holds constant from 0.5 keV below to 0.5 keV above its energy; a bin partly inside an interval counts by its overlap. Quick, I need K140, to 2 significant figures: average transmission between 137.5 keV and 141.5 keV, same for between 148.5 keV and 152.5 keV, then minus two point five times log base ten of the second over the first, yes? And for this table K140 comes 0.45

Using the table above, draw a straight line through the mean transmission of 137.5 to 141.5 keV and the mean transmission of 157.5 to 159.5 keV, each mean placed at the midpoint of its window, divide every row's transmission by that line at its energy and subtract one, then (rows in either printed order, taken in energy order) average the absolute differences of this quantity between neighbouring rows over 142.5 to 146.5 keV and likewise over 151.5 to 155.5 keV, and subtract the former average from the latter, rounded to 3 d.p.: -0.005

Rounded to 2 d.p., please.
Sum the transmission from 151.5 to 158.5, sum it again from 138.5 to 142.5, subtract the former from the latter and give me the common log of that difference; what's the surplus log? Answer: -0.15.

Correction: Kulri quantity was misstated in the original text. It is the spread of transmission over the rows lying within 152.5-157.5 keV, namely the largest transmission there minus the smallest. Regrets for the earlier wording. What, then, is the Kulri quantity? 5.0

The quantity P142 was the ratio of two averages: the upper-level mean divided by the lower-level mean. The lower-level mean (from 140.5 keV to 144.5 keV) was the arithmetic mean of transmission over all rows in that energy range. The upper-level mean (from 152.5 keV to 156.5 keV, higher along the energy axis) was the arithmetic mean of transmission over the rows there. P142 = 0.59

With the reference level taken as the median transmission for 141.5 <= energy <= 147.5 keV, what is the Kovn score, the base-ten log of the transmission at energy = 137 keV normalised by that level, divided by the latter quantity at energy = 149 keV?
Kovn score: -1.3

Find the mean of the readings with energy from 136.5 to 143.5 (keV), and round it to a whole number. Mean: 53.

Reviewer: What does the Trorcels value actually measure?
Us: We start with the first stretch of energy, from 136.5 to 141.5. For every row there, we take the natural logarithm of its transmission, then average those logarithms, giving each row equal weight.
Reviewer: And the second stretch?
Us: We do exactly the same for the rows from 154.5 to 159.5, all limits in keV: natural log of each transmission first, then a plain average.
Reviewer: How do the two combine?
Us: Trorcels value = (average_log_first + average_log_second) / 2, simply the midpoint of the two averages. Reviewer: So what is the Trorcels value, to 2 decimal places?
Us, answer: 3.67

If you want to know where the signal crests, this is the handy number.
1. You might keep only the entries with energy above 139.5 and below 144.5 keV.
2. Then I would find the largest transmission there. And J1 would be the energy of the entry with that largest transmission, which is 141 keV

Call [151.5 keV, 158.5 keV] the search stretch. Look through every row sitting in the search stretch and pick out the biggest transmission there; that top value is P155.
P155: 32.2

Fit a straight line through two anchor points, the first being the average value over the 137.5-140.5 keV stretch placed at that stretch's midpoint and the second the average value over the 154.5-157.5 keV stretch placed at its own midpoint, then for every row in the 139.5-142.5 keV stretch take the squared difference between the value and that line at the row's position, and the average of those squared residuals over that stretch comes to 11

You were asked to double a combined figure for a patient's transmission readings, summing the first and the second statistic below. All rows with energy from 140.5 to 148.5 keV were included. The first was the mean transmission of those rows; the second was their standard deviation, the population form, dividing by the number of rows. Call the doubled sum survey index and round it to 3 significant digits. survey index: 103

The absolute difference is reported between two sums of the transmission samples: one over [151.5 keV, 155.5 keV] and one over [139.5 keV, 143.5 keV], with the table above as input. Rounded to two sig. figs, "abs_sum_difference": 87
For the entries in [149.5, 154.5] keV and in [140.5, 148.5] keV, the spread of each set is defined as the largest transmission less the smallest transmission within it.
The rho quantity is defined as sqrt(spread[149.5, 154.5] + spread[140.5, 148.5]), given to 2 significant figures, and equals 5.1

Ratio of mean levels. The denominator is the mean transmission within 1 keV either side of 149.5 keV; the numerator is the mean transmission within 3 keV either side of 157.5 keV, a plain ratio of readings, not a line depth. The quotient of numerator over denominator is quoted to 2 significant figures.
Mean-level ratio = 0.76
